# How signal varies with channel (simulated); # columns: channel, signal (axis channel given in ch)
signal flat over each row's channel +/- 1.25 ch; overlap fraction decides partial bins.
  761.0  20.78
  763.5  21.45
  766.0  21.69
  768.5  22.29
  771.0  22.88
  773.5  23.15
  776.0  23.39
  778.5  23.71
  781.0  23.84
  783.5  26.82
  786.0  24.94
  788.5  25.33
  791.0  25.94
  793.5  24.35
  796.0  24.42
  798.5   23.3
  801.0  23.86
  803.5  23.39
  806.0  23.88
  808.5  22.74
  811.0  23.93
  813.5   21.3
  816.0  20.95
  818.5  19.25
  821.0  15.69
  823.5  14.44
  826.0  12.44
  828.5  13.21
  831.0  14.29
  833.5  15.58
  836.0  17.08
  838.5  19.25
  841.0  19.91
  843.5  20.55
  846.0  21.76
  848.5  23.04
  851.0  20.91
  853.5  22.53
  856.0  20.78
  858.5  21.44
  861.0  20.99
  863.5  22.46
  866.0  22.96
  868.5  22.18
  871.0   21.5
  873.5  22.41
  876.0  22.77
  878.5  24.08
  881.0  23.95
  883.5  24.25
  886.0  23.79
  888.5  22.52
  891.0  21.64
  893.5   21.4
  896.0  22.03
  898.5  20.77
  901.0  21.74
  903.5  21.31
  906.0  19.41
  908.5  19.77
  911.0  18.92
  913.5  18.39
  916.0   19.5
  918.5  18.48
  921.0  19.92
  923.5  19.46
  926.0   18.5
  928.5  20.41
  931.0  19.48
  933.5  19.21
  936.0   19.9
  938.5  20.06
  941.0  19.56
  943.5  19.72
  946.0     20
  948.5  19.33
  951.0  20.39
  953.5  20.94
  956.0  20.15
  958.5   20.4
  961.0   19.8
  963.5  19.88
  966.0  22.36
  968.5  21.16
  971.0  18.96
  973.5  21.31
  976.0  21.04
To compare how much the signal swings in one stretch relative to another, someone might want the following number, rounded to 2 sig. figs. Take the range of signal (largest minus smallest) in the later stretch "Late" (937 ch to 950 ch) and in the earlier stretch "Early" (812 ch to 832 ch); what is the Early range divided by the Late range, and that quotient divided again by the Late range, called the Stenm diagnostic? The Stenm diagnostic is 17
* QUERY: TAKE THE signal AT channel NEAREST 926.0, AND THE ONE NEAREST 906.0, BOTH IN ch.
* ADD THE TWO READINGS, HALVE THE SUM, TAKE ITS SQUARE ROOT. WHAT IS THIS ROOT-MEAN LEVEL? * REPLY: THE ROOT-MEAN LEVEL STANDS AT 4.35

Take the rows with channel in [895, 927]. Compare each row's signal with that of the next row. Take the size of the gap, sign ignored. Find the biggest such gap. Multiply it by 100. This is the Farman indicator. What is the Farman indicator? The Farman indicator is 190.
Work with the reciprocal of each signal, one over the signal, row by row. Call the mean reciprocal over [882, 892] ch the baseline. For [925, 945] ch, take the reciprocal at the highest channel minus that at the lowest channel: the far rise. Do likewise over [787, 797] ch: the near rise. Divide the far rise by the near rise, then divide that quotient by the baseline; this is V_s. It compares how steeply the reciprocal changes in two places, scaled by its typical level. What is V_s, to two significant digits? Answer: -52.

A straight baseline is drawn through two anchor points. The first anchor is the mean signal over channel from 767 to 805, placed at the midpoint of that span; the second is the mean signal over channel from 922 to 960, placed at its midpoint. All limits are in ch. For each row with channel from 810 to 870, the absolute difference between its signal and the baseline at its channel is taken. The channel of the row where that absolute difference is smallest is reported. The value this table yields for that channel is 853.5 ch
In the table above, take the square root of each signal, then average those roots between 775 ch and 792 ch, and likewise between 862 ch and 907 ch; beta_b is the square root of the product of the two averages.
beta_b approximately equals 4.850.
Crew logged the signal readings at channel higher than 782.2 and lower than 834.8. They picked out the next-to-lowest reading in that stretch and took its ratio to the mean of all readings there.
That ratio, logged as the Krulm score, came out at 0.630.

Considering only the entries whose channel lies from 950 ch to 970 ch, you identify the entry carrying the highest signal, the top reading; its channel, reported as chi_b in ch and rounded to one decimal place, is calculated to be 966.0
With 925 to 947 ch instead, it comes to 928.5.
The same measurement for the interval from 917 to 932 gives 928.5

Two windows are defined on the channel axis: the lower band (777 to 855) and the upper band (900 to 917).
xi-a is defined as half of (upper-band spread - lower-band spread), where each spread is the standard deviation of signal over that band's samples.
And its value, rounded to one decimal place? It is -1.4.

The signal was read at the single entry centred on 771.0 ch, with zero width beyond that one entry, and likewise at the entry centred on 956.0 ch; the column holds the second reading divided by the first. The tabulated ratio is 0.88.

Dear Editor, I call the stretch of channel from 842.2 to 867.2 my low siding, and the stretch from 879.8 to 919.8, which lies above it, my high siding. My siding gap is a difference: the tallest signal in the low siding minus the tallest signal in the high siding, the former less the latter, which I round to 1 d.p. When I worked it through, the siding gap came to -1.2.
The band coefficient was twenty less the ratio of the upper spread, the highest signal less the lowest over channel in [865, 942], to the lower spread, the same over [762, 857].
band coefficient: 19.6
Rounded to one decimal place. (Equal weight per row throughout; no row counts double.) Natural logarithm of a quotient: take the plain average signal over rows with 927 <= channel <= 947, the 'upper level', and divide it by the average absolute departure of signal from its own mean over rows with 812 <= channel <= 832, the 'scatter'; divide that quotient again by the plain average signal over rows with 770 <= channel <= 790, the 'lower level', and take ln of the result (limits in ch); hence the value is -1.3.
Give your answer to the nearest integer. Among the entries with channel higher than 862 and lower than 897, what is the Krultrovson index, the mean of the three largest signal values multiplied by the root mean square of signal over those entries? 548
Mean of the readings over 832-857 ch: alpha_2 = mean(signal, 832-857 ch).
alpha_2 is 20.1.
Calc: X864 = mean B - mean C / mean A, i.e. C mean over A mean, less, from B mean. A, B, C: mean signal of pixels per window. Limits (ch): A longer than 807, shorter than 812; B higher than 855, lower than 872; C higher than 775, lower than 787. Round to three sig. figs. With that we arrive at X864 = 20.7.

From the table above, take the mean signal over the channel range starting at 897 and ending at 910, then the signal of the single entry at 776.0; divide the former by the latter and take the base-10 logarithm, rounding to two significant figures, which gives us -0.055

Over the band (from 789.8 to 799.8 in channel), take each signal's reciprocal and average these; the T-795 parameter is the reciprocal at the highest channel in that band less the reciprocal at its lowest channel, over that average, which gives 0.11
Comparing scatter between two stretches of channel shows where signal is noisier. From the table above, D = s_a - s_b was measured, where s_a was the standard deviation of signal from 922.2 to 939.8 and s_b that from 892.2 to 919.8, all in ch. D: -0.7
